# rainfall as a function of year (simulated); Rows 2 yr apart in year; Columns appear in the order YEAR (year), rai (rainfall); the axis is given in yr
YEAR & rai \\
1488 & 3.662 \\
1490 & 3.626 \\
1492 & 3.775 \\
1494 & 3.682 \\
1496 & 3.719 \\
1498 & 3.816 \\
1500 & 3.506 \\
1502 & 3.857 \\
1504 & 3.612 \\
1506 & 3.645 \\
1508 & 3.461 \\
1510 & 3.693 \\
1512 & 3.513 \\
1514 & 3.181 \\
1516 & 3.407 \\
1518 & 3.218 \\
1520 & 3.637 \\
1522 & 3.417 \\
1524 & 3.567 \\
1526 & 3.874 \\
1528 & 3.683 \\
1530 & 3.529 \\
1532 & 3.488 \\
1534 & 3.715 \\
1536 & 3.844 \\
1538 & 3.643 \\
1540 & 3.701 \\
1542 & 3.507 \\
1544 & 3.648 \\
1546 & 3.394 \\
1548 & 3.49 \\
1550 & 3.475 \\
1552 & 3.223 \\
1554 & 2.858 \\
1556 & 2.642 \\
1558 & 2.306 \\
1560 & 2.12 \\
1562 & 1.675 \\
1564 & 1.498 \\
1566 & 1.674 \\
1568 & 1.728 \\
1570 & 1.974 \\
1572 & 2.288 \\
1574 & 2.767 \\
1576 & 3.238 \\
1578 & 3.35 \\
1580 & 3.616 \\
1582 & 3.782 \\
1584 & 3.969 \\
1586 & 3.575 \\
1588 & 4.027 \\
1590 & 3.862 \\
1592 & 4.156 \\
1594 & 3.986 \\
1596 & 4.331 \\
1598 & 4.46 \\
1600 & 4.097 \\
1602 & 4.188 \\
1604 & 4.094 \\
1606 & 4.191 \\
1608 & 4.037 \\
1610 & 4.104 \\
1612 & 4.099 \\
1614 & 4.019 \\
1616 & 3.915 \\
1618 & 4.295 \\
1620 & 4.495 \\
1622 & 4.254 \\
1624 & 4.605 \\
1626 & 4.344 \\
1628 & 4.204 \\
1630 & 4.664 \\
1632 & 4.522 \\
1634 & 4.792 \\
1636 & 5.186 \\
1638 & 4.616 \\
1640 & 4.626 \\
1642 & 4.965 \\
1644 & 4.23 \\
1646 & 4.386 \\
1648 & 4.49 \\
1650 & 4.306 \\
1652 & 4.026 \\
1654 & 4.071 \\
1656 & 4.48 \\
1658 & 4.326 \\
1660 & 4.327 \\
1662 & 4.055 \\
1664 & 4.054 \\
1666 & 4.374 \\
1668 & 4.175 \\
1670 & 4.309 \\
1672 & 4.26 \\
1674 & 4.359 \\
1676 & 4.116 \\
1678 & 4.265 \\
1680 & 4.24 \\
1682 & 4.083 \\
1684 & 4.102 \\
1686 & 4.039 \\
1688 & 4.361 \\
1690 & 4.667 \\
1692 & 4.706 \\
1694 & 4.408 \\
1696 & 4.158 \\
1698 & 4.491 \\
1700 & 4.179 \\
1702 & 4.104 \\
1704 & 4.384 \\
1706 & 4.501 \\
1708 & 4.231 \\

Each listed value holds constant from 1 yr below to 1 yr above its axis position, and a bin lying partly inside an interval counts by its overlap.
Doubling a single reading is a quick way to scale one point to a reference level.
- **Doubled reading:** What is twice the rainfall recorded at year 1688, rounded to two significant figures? 8.7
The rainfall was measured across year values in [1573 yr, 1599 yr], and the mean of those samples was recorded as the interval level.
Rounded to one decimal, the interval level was 3.8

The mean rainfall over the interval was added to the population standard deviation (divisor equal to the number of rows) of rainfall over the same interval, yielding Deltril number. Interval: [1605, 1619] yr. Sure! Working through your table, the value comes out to 4.21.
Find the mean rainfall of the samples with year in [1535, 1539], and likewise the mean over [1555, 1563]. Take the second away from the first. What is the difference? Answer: 1.6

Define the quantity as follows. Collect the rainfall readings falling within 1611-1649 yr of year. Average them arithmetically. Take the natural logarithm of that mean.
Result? 1.5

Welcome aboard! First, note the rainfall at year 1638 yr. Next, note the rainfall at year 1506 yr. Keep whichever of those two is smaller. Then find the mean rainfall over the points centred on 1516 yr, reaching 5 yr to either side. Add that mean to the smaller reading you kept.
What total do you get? 7.0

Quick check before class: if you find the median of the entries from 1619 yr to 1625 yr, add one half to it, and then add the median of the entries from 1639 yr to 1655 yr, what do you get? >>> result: 9.3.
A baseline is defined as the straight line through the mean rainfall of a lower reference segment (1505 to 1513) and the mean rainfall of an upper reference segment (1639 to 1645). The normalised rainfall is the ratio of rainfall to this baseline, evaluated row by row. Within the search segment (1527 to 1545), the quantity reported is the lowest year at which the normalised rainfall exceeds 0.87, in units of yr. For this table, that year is 1528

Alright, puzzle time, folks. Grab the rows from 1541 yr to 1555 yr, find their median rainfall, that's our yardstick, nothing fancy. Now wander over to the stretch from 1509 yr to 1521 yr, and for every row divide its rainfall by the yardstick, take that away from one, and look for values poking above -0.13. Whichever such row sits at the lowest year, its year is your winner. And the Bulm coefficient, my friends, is 1510 yr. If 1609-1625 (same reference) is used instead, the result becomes 1616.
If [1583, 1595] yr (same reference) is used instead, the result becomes 1586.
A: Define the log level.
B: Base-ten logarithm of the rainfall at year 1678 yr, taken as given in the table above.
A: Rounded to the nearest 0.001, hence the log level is 0.630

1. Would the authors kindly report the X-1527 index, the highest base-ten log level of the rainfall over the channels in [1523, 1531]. 0.59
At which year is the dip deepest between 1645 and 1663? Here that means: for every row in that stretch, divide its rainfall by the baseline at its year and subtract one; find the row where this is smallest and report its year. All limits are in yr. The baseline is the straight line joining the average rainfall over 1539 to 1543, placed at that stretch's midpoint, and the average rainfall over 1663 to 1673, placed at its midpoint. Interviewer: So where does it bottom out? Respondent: 1662 yr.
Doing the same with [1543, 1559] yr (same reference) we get 1558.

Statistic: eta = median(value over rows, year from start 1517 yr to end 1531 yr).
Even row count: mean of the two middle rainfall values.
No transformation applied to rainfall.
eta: 3.57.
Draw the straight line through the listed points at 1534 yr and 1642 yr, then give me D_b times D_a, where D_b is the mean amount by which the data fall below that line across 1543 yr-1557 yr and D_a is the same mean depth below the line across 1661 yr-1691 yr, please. 0.7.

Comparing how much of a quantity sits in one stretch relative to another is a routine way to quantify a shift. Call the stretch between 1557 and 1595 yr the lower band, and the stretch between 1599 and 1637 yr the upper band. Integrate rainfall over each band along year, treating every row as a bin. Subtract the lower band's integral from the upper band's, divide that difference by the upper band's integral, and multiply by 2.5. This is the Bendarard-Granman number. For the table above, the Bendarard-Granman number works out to 0.8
